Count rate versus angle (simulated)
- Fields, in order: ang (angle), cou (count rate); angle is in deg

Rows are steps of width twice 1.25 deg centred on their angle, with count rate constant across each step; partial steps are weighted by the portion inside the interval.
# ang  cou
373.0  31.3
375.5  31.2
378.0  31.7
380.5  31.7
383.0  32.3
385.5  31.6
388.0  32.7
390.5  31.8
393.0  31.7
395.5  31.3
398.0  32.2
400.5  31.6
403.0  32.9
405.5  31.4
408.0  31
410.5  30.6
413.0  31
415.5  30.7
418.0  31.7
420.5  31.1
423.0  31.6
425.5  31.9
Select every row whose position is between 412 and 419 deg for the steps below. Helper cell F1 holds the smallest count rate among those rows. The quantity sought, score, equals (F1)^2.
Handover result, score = 942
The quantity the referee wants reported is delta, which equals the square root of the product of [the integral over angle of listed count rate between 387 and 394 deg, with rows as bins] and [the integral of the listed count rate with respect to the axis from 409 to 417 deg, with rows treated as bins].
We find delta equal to 235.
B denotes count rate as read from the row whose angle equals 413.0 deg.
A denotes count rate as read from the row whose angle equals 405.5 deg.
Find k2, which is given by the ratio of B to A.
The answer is 0.99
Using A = 31.4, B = 31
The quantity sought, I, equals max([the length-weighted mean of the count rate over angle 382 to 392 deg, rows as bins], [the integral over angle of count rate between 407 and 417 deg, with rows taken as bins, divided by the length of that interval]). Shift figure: 32.1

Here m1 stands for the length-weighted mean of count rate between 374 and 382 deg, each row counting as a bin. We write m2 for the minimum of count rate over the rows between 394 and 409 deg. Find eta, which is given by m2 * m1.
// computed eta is 978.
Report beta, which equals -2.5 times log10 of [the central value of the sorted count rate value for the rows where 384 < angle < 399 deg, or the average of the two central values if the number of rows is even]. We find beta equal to -3.75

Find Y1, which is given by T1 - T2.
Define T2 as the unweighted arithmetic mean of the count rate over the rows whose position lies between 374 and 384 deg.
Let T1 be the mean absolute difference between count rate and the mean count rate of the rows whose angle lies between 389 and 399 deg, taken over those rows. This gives -31.5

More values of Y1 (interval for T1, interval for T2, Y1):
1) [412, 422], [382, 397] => -31.6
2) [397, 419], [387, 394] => -31.5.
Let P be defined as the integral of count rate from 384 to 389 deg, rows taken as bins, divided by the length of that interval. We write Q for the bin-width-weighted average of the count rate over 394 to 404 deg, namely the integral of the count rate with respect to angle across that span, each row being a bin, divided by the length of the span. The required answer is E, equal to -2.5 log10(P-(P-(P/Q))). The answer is -0.01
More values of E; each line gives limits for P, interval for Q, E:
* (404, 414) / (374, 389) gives 0.03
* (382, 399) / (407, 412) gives -0.04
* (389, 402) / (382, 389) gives 0.01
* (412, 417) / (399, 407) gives 0.04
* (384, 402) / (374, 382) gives -0.01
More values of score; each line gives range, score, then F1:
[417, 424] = 967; 31.1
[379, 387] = 999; 31.6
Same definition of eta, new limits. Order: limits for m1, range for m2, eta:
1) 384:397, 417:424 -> 990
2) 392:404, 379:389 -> 1009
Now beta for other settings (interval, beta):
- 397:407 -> -3.76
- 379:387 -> -3.75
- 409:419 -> -3.72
